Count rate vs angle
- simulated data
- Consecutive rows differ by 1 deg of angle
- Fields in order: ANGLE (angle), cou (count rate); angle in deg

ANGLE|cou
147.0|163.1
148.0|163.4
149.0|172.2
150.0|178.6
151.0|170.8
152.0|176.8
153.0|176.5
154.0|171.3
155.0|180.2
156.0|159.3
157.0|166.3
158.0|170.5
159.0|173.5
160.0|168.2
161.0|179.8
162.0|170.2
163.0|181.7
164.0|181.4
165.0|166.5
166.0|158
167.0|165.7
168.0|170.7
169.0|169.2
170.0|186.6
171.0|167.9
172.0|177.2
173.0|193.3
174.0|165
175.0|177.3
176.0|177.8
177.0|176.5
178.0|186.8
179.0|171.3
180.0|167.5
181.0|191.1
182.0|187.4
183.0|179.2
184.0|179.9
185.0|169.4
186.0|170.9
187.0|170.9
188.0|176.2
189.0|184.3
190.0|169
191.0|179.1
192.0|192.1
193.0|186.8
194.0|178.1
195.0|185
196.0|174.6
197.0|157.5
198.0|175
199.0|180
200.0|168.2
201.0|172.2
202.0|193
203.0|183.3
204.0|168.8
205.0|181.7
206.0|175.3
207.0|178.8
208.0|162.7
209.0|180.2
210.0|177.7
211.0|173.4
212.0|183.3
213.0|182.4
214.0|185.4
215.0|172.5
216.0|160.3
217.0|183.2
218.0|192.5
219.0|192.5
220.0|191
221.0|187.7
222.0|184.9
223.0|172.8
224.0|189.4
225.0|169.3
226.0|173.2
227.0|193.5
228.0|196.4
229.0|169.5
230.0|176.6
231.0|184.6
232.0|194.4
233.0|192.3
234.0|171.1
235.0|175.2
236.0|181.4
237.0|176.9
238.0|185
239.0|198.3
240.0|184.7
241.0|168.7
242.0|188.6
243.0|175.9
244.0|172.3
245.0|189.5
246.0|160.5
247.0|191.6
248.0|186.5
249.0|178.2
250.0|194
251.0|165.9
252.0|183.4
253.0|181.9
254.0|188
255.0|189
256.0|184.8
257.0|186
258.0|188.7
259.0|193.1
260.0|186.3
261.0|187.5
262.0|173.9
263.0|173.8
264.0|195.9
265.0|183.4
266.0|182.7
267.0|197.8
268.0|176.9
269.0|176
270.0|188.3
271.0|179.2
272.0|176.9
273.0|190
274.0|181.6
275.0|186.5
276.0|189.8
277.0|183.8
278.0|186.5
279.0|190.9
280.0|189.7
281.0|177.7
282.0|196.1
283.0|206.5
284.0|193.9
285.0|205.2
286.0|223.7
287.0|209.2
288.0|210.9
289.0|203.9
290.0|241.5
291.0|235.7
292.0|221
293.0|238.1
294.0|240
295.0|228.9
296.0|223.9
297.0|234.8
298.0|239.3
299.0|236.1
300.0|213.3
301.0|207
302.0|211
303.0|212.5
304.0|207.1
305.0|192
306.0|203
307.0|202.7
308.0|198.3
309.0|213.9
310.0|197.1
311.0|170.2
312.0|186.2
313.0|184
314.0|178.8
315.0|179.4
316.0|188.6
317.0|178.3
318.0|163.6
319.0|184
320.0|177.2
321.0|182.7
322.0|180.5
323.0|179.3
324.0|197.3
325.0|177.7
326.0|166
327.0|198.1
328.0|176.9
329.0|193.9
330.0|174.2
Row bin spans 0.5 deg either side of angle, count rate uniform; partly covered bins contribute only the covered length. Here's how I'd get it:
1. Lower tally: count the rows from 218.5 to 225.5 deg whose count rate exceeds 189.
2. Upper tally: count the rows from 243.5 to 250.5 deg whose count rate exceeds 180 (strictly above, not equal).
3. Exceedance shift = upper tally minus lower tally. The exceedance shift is 1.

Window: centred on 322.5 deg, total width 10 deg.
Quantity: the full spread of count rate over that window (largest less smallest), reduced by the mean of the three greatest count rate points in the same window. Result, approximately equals -159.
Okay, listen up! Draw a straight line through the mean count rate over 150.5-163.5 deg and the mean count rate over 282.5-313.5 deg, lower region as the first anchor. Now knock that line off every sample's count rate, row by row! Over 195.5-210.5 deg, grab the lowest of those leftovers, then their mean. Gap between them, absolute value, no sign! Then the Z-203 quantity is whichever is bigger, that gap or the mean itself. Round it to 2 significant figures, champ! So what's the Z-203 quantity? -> 16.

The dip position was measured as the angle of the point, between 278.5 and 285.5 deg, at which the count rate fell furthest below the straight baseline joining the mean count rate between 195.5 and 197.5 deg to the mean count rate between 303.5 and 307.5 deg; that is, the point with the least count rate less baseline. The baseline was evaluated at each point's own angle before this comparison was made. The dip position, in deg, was 281.0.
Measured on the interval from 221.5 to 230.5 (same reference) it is 229.0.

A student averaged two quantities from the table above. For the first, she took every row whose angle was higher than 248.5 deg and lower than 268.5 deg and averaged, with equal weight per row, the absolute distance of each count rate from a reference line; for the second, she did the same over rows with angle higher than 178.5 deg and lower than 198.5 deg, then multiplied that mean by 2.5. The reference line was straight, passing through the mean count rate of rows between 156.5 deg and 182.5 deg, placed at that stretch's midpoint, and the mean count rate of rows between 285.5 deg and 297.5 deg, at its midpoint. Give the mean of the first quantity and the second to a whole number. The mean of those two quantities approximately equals 24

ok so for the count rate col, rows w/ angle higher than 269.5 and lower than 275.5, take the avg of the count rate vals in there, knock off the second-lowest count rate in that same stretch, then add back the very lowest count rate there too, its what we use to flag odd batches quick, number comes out 181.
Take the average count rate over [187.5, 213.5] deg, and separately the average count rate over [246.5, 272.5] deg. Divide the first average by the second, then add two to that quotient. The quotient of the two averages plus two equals 2.96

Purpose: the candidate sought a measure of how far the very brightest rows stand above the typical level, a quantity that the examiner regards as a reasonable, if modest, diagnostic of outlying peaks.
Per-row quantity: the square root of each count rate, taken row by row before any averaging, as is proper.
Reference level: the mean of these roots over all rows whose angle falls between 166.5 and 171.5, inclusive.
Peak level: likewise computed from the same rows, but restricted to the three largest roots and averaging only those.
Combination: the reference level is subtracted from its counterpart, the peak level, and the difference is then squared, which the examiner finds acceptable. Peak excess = 0.017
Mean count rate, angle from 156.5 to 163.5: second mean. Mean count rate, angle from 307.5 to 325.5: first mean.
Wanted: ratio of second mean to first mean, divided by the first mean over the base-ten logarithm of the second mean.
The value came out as 0.0114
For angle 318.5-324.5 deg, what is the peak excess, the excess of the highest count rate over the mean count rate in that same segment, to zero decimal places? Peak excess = 14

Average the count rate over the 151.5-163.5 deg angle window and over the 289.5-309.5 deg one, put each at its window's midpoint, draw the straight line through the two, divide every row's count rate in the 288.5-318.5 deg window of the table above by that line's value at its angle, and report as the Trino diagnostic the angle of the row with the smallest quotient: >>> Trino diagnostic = 318.0 deg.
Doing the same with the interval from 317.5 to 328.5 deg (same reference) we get 318.0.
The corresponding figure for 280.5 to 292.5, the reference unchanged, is 281.0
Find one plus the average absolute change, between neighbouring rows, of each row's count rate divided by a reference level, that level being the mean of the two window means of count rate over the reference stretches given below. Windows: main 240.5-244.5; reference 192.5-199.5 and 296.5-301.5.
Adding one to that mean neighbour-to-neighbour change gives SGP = 1.060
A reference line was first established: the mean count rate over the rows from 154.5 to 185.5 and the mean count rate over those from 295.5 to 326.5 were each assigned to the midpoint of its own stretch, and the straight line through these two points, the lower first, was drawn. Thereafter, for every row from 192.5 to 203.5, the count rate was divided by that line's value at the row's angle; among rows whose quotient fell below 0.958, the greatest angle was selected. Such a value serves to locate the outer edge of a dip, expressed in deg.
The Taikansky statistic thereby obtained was 200.0 deg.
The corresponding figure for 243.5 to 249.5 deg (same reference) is 249.0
